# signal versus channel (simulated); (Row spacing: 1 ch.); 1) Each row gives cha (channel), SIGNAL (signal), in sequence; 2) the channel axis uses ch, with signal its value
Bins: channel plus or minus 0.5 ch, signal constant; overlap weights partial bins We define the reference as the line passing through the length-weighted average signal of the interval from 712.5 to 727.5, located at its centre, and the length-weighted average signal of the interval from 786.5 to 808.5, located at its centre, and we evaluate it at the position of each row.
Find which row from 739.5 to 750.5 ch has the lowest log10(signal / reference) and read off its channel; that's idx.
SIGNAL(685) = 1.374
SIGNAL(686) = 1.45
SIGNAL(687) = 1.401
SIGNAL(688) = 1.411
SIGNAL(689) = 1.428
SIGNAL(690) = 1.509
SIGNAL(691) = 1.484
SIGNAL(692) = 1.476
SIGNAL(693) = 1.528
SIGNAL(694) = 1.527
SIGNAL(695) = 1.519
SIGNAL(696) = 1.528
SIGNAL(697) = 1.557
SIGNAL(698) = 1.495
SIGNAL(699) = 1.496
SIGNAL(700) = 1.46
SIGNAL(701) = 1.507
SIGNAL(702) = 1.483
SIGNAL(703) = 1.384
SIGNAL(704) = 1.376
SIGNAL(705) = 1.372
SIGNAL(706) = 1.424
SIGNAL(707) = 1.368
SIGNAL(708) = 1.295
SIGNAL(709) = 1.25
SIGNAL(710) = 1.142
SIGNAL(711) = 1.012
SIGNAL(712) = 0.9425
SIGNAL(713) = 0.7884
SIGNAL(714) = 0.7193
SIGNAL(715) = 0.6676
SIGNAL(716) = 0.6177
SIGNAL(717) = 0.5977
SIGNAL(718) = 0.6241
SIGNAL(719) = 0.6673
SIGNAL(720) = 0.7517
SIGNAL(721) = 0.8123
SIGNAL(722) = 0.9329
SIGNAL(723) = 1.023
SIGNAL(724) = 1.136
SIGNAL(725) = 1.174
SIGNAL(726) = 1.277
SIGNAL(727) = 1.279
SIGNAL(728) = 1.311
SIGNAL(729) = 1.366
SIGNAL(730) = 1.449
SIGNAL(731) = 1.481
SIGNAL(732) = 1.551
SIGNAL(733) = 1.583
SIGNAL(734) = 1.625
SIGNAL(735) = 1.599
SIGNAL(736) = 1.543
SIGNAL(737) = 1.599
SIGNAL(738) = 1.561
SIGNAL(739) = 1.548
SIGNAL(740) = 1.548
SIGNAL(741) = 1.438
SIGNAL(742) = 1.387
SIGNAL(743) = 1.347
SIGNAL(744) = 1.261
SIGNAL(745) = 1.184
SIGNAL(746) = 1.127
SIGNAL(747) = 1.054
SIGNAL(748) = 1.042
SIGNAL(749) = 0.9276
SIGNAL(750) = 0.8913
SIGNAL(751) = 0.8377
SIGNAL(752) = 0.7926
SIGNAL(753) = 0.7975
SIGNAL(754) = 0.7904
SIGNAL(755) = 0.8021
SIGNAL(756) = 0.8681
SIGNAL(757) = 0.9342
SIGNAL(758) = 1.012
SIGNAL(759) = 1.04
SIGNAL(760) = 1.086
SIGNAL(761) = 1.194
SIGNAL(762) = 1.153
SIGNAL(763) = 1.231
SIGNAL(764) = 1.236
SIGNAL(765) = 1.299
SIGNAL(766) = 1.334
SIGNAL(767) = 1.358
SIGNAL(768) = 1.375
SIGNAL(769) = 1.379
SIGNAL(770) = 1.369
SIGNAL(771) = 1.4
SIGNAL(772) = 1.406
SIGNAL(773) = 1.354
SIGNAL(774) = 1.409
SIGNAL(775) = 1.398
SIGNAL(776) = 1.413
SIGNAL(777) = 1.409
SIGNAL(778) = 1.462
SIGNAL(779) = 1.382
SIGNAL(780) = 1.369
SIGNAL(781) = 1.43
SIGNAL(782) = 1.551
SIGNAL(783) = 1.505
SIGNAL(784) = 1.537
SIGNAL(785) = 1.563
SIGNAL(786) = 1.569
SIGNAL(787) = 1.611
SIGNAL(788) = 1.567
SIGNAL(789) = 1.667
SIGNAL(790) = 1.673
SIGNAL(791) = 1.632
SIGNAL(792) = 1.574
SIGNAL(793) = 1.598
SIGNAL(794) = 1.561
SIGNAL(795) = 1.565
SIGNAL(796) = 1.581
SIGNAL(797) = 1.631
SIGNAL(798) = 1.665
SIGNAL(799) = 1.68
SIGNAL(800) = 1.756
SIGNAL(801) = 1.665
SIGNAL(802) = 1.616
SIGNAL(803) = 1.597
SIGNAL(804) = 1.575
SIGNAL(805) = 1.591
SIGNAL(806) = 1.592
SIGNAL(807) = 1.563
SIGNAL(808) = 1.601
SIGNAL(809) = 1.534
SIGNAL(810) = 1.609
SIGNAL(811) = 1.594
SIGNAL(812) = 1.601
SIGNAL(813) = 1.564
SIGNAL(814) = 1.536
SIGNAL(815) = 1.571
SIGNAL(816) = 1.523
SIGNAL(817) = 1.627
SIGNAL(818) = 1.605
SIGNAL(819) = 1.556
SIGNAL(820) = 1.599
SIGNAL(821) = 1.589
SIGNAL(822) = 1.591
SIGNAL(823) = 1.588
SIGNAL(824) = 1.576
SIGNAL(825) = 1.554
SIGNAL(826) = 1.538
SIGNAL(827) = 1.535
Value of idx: 750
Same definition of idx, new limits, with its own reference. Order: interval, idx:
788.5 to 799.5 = 795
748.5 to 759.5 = 754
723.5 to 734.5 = 724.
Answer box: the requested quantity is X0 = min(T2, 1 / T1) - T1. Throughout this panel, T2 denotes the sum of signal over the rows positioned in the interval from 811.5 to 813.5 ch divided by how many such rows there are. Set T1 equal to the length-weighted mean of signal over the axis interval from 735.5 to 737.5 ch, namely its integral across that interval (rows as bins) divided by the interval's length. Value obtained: -0.93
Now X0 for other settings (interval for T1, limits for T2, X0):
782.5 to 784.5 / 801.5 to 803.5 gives -0.86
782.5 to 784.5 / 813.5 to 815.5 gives -0.86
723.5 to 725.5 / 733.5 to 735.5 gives -0.29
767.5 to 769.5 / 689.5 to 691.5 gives -0.65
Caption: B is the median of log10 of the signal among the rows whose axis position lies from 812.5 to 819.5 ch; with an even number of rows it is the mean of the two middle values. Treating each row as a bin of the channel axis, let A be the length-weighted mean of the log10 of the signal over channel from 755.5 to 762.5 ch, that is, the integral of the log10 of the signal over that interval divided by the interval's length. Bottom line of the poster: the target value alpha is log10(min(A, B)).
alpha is -1.82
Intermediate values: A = 0.015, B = 0.19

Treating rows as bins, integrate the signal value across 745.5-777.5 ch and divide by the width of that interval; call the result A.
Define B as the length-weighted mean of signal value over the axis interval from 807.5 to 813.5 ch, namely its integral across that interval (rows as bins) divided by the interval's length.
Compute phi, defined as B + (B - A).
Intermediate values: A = 1.15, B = 1.58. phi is 2.0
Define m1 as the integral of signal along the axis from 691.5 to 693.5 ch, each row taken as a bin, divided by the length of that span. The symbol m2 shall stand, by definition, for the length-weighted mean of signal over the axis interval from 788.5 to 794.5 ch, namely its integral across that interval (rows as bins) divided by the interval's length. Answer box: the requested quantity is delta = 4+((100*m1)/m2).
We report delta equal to 97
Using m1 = 1.50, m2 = 1.62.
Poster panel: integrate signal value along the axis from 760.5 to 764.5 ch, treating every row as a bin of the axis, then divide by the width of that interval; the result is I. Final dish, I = 1.2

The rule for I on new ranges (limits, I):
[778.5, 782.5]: 1.4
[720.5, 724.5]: 1.0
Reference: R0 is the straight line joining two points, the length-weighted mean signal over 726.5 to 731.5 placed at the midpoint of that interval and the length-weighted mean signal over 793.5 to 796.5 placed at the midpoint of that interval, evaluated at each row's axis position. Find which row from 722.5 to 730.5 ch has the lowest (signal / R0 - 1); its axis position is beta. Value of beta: 723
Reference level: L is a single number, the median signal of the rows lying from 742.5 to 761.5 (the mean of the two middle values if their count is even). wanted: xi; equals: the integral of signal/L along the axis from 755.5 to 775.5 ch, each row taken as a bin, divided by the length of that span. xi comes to 1.23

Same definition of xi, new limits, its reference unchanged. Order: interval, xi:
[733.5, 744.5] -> 1.48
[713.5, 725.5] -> 0.80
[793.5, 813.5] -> 1.59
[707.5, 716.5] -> 0.93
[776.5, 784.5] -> 1.44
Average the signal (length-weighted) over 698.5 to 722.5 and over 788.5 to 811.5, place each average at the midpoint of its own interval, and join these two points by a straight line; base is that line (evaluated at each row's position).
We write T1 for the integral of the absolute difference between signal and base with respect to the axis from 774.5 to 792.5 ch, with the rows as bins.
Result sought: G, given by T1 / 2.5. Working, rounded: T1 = 1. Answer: 0.4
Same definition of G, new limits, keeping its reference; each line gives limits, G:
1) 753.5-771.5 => 1.6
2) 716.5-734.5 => 1.9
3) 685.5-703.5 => 3.6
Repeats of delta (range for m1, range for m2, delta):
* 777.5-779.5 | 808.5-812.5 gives 94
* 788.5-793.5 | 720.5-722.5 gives 191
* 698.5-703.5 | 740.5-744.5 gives 112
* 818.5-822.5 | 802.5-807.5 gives 104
